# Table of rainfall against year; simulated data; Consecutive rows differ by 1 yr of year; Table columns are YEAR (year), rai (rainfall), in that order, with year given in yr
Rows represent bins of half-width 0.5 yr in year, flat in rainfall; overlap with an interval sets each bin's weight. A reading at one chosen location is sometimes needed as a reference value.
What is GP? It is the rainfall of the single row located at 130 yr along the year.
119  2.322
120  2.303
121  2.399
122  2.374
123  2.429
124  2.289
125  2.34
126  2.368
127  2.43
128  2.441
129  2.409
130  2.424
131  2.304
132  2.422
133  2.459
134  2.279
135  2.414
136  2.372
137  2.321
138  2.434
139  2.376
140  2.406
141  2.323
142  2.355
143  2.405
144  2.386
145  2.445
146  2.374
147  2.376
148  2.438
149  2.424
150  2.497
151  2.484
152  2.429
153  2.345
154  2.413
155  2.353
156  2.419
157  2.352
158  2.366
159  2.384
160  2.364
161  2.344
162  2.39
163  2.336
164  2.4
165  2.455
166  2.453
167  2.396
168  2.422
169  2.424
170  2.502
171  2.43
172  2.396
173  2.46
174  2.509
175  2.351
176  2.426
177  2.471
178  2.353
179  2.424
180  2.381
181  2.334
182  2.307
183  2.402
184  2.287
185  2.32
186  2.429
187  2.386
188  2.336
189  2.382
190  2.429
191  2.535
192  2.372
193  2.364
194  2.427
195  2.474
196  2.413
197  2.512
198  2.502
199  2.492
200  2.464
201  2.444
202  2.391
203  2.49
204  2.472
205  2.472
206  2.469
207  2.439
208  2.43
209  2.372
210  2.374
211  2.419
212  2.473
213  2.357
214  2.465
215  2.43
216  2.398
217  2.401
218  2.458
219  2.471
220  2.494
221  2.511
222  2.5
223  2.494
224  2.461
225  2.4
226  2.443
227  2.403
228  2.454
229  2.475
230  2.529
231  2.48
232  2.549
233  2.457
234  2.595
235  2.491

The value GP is 2.424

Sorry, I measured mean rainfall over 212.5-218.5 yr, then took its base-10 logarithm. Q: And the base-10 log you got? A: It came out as 0.383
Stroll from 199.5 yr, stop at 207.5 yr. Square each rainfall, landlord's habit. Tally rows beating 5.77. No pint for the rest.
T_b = 7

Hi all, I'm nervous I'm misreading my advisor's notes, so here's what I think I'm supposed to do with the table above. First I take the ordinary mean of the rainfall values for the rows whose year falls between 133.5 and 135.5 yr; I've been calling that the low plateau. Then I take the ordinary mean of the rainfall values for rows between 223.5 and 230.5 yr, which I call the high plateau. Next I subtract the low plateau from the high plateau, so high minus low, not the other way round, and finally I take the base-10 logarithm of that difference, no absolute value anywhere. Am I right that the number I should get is -1.0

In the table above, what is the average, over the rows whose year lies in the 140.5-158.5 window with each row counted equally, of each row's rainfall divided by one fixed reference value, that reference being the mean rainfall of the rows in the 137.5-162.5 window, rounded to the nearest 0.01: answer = 1.00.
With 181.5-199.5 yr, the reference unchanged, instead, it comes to 1.01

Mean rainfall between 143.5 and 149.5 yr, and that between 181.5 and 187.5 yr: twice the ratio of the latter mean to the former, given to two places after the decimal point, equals 1.96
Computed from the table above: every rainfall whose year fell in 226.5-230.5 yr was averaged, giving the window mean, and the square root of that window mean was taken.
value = 1.570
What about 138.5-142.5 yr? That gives 1.538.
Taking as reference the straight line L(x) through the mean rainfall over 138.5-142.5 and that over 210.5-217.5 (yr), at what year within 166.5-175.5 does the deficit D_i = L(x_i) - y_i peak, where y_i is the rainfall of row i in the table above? 175 yr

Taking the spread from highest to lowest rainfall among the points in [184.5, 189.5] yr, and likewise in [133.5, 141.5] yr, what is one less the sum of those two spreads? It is 0.74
